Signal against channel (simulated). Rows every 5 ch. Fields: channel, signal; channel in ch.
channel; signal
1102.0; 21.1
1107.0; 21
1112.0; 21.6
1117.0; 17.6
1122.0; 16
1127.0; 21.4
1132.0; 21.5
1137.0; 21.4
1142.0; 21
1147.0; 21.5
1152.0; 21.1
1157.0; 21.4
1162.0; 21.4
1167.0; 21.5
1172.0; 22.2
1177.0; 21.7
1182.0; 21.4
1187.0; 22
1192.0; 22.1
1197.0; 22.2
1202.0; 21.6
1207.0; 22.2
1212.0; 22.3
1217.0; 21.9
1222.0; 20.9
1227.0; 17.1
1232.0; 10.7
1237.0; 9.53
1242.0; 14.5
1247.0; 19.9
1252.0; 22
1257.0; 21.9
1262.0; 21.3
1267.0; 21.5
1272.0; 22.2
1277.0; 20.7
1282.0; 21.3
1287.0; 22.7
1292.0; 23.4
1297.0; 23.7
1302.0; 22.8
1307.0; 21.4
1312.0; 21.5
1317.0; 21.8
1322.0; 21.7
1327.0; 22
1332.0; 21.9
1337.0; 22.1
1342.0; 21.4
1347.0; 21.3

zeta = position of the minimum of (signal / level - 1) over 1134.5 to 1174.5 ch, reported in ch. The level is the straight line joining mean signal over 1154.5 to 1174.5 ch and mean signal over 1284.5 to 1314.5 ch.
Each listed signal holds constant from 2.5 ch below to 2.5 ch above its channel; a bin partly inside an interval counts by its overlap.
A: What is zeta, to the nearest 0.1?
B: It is 1142.0 ch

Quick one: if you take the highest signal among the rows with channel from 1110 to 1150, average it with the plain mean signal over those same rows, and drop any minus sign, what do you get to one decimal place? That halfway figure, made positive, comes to 20.9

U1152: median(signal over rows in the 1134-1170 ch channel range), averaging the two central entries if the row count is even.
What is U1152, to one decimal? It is 21.4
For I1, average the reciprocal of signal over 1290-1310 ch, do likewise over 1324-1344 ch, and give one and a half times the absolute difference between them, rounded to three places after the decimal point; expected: 0.003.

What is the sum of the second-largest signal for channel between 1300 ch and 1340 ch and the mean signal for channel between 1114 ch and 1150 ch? 42.2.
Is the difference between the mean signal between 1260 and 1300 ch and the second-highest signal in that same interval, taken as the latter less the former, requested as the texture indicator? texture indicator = 1.3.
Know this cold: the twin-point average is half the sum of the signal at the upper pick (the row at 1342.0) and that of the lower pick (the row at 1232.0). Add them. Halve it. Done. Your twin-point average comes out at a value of 16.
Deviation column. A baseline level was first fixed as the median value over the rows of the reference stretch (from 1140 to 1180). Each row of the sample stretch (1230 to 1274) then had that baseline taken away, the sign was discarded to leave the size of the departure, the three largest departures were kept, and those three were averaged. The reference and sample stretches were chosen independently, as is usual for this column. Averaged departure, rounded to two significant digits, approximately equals 9.9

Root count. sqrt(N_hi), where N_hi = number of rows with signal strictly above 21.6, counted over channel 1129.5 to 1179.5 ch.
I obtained 1.4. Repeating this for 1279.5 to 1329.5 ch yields 2.6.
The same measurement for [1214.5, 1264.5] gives 1.7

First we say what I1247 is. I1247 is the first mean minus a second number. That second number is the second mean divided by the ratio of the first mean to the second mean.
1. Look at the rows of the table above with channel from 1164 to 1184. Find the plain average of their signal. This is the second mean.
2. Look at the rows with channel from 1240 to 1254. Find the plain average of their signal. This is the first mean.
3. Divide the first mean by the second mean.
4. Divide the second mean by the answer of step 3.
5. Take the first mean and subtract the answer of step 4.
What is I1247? -6.2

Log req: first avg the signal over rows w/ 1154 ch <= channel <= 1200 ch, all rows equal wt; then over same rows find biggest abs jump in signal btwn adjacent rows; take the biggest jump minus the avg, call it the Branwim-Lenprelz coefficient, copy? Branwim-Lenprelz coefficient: -21.1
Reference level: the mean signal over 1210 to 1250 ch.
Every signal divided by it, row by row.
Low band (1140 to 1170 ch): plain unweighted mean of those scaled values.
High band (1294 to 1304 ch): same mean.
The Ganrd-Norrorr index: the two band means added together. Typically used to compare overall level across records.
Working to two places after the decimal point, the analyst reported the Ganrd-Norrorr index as 2.61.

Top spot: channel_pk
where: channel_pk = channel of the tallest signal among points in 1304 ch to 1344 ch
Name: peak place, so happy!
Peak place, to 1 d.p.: 1337.0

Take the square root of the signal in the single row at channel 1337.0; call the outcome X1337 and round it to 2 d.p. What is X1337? 4.70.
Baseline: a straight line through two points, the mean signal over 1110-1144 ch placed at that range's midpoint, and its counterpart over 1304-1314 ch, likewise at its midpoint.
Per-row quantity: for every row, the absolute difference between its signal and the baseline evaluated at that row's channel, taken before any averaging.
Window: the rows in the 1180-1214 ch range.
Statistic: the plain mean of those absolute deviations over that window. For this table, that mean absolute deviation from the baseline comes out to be 1.37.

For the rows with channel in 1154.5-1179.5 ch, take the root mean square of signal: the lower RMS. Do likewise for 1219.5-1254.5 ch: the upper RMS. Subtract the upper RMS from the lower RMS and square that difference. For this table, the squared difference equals 21.5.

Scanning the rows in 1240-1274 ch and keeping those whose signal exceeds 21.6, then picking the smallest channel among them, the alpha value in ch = 1252.0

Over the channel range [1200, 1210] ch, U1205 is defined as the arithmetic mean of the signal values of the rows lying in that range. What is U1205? 21.9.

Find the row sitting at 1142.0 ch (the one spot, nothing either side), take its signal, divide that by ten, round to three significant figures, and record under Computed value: 2.10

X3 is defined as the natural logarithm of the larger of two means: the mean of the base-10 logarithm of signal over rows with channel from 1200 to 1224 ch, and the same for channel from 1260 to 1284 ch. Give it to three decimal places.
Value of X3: 0.291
